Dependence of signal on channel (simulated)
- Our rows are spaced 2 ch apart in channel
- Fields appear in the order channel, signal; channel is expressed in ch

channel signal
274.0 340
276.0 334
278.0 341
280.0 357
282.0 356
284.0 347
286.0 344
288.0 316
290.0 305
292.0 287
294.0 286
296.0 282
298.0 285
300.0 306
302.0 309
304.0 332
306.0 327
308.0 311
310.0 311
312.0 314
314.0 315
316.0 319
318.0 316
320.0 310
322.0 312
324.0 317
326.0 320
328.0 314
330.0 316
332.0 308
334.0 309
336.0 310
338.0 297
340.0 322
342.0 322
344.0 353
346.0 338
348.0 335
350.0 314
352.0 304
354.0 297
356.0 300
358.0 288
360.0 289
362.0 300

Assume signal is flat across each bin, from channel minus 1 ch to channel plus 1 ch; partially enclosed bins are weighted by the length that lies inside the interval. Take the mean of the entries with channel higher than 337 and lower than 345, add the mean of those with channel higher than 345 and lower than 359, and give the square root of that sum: 25.2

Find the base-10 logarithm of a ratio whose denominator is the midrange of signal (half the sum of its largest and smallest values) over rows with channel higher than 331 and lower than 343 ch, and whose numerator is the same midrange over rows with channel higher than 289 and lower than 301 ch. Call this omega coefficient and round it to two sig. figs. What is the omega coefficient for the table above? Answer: -0.022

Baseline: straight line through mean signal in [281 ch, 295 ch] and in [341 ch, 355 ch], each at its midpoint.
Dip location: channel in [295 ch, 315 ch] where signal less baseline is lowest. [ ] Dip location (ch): 296.0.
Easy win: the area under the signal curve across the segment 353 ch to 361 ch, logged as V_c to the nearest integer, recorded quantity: 2348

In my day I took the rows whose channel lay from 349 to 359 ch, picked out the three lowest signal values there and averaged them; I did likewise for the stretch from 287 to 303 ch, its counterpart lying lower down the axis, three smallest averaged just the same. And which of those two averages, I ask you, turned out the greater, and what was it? 295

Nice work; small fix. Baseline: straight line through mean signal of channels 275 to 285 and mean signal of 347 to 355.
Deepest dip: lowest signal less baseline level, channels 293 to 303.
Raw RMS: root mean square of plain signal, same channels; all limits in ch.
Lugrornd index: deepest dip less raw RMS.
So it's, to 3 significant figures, -351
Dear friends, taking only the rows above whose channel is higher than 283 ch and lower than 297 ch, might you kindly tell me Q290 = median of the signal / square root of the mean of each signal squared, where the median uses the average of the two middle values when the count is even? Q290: 0.98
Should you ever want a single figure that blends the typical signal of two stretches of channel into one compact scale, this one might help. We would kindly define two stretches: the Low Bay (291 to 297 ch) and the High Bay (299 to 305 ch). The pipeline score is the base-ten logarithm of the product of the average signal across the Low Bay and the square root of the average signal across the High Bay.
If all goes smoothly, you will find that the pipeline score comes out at 3.70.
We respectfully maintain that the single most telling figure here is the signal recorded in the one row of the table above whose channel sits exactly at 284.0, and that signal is 347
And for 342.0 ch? 322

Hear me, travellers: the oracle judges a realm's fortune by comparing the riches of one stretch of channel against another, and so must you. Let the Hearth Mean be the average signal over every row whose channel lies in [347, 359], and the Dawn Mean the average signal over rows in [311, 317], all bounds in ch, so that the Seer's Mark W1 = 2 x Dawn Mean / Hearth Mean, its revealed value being 2.06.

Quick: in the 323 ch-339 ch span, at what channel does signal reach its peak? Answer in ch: 326.0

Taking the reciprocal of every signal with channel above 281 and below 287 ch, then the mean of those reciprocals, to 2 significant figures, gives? 0.0029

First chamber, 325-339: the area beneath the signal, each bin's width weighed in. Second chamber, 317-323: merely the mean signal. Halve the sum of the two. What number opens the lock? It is 2330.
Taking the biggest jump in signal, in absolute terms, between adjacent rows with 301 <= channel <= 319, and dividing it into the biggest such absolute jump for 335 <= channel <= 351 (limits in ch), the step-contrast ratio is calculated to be 1.3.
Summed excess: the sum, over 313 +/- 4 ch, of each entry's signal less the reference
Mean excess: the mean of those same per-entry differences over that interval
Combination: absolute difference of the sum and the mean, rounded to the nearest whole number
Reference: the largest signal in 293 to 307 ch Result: 52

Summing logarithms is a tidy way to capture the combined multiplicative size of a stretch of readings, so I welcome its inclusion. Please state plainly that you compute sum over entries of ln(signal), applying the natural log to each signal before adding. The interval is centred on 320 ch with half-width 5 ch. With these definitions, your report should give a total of 28.8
